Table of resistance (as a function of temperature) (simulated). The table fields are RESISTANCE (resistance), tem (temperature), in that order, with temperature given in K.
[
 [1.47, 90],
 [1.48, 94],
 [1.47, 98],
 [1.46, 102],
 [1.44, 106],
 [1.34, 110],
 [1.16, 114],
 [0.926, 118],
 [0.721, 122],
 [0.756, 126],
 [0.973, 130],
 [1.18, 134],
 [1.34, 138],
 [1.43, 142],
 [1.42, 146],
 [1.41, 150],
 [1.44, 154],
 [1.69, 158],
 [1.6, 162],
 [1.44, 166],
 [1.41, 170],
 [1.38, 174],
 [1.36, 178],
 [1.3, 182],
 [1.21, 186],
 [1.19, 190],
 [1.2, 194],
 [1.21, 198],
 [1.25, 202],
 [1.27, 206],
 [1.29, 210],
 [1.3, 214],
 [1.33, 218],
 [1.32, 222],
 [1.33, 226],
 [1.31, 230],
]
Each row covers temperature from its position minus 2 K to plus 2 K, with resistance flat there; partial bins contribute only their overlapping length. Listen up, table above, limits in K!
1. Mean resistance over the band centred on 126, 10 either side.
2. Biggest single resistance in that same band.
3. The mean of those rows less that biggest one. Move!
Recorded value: -0.27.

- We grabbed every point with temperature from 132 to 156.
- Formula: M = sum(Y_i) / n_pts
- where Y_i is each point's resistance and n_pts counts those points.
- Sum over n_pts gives 1.37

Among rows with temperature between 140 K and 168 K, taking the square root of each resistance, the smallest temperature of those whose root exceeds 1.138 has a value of 142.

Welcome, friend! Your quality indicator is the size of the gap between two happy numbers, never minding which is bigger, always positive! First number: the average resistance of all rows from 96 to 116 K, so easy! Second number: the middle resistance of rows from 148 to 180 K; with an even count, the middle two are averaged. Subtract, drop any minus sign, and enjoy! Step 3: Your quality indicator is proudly 0.05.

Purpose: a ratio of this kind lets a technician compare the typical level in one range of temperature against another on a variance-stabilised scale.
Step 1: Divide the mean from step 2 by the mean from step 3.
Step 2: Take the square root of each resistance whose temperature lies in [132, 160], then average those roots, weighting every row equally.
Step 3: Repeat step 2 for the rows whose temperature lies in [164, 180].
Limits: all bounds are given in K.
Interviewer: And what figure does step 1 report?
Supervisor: 1.01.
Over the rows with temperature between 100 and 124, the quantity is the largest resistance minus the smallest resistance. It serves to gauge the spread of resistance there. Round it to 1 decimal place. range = 0.7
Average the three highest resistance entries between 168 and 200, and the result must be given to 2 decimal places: 1.38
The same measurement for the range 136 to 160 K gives 1.52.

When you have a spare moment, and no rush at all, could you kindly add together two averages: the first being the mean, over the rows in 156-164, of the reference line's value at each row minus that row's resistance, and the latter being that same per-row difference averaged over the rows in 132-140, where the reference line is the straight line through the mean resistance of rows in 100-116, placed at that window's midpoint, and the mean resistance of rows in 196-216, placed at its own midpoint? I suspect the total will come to -0.28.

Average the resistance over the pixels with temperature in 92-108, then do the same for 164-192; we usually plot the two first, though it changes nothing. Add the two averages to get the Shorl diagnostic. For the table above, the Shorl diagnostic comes 2.8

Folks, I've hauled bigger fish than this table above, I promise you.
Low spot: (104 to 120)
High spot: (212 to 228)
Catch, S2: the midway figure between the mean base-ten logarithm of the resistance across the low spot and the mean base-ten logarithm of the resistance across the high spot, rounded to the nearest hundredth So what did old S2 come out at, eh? 0.10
